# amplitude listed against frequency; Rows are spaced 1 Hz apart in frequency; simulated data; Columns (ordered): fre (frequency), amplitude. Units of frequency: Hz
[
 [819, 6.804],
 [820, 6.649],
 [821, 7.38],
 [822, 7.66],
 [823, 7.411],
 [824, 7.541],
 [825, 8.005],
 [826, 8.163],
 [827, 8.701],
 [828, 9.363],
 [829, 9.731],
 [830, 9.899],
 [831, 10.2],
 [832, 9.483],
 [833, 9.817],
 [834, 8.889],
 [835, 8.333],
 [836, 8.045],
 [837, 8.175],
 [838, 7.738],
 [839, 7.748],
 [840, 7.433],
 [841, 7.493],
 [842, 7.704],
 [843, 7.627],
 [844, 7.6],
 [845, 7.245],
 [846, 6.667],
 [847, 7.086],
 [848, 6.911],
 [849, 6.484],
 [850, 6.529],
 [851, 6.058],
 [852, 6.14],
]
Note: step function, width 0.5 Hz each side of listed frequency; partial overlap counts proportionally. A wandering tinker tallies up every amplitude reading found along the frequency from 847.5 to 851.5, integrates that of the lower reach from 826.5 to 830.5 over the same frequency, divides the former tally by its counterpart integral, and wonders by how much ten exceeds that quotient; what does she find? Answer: 9.31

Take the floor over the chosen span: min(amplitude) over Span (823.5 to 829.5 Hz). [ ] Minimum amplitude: 7.541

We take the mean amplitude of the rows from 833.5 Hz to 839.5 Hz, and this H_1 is 8.2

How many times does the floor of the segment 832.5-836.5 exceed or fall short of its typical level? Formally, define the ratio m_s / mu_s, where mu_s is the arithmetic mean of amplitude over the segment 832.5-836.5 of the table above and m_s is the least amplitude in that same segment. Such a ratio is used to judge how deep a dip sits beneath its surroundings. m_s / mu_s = 0.92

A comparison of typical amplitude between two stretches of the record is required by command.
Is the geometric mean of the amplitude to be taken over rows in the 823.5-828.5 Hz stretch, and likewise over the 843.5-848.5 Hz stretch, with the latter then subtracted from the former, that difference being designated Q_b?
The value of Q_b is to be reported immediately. 1.2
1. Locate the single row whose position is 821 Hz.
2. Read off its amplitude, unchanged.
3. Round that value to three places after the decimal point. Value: 7.380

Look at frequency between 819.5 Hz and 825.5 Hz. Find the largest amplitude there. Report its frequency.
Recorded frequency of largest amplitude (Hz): 825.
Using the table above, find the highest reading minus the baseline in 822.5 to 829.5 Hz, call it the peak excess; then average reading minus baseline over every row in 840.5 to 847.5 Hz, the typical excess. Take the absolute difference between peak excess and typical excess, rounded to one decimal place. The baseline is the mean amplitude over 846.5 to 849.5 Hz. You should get 2.4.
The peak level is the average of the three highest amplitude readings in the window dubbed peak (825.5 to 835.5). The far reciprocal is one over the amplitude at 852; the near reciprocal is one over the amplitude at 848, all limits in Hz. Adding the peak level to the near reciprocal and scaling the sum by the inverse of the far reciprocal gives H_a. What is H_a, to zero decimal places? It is 62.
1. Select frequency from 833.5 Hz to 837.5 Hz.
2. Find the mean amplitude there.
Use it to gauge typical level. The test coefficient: 8.4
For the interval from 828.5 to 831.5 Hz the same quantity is 9.9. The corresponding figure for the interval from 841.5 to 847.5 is 7.3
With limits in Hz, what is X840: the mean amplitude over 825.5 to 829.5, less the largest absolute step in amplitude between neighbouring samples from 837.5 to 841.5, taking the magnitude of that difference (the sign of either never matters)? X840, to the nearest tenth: 8.7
